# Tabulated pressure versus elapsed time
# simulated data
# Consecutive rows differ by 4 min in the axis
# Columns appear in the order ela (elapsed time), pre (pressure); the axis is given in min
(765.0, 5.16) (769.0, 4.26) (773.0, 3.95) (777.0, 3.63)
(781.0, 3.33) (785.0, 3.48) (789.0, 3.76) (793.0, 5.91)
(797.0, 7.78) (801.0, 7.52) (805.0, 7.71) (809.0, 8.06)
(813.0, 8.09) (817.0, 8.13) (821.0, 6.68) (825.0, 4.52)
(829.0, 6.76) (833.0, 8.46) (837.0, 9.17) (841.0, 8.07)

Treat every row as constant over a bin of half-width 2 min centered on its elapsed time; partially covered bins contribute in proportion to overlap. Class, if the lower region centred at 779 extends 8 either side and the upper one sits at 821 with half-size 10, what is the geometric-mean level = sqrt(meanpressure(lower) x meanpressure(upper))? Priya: 4.96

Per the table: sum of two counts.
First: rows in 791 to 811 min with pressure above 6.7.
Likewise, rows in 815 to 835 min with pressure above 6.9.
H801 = 6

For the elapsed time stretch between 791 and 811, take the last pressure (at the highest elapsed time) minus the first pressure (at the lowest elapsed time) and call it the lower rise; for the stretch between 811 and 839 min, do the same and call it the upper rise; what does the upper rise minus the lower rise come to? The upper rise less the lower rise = -1.1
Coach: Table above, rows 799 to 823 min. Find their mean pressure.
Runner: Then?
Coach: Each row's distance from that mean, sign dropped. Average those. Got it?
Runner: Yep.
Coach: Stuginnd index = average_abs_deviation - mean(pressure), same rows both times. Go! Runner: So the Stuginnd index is -7.3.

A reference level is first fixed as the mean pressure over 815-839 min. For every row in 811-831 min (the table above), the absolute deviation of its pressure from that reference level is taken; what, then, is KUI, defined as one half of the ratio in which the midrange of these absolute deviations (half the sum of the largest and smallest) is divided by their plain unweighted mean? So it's 0.74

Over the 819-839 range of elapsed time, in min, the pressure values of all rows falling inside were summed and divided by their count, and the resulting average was 7.1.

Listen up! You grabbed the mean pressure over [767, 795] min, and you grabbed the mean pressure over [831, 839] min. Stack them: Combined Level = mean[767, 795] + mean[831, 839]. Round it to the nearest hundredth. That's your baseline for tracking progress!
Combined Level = 12.86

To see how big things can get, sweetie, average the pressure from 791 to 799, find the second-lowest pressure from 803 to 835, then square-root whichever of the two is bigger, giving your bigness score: 2.62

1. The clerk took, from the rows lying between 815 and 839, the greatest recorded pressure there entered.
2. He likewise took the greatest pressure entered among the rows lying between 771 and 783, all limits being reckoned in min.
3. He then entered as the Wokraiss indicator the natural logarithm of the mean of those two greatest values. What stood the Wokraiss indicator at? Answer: 1.88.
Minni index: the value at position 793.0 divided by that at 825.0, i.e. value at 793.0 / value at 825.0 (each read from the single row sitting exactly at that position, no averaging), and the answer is 1.31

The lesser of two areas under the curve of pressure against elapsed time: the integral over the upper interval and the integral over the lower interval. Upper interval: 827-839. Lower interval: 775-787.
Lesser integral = 41.8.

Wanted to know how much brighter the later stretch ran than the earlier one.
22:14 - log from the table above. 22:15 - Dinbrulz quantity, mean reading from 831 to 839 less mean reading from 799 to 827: 2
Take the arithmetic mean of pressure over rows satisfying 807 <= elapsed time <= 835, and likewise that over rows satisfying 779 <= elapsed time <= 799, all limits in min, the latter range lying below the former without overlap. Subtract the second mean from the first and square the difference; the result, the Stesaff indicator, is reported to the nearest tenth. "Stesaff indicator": 5.7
